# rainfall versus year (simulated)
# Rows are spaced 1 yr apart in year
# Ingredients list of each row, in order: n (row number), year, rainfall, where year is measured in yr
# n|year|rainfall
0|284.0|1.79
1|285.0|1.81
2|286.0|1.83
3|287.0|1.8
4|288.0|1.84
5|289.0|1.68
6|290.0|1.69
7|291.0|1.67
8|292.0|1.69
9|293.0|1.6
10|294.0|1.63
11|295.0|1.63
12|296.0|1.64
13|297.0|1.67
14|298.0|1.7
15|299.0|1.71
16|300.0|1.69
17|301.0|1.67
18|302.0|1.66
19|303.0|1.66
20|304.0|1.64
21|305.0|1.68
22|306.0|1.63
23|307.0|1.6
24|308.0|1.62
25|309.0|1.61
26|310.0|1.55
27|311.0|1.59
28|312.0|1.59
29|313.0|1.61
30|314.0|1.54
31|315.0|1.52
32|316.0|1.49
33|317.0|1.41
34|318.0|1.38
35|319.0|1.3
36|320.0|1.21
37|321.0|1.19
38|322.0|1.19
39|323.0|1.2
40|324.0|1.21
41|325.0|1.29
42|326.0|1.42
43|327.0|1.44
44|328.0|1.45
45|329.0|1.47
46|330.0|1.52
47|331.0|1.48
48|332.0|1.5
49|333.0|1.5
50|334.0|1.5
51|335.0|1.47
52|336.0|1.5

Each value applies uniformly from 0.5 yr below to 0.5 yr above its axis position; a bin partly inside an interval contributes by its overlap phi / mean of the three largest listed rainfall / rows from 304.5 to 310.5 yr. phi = 1.64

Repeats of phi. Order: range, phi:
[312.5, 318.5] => 1.56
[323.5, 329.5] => 1.45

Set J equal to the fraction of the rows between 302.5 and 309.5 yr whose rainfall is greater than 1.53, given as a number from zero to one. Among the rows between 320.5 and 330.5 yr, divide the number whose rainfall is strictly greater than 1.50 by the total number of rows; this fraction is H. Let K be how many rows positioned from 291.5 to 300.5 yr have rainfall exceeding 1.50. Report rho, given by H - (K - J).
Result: -7.9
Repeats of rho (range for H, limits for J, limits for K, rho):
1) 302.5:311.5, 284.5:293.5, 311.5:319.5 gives -2.0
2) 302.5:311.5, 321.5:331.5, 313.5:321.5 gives -1.0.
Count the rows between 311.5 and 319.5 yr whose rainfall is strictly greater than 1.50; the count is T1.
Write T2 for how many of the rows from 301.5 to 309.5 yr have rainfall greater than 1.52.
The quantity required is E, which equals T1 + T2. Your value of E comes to 12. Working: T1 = 4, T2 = 8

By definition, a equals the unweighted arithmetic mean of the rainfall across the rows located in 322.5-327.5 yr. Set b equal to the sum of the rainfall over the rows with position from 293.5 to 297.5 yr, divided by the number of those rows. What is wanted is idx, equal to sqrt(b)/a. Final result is 0.98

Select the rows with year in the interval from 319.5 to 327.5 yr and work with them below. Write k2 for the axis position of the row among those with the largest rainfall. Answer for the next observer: 327.0 yr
